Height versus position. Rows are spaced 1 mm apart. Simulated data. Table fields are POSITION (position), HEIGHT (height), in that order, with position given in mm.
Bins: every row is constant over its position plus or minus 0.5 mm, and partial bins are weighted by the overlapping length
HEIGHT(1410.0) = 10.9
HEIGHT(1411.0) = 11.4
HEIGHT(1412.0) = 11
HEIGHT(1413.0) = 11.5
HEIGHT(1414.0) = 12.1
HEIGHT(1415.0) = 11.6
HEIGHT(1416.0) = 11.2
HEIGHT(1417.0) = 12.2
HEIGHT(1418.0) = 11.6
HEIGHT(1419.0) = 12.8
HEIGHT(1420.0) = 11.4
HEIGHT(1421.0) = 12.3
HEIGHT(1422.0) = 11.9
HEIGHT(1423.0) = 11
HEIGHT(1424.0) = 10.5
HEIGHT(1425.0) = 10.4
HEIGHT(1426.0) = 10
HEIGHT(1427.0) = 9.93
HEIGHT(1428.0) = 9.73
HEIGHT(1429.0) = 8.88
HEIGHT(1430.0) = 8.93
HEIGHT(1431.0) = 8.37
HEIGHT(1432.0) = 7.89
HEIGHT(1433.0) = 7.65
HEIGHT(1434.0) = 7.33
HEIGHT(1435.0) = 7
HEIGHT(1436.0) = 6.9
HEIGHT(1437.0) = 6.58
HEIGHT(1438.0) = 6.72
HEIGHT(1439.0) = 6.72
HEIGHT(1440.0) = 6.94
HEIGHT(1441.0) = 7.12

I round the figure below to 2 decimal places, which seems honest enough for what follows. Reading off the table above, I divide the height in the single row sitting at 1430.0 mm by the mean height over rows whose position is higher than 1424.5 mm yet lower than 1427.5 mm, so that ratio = 0.88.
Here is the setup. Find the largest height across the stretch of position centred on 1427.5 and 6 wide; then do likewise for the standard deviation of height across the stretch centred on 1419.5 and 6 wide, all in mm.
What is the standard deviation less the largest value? -9.9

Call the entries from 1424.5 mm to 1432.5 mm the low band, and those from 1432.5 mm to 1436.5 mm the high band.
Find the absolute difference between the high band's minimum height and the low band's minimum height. 1.0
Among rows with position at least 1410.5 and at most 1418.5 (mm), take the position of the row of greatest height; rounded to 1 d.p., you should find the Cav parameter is 1417.0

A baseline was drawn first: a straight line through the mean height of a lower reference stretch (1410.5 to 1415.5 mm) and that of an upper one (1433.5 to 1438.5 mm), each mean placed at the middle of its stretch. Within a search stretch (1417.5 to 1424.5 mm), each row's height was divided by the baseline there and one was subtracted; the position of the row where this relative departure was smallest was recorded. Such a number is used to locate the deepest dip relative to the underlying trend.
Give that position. 1418.0 mm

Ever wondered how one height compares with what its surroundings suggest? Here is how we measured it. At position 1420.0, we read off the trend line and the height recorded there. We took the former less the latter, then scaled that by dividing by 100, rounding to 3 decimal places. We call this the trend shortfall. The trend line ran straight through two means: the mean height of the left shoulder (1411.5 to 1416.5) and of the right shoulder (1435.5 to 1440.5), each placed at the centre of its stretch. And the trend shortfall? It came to -0.011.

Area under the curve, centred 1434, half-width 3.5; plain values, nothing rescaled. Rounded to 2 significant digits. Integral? 52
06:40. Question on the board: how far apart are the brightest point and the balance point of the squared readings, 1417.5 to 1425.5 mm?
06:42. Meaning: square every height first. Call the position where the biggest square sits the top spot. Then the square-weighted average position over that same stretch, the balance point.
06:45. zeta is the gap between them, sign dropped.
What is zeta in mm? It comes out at 2.3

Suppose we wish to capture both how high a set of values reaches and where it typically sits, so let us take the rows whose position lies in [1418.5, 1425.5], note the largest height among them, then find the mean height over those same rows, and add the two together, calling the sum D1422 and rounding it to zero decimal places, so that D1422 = 24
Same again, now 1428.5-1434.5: 17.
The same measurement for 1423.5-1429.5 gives 20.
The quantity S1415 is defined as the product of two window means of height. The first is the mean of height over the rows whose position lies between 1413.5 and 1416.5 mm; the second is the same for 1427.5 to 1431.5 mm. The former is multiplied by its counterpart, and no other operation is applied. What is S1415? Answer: 104.4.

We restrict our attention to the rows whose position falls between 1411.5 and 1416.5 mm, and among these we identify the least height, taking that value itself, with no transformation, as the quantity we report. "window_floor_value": 11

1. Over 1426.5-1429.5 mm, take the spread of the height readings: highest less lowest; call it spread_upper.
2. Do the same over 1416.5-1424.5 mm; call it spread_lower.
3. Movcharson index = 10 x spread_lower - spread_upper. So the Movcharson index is 22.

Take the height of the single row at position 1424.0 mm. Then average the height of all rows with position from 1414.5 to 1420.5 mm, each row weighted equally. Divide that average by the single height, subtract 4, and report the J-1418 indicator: -2.88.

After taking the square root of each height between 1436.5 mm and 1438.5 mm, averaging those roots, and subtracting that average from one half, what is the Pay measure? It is -2.1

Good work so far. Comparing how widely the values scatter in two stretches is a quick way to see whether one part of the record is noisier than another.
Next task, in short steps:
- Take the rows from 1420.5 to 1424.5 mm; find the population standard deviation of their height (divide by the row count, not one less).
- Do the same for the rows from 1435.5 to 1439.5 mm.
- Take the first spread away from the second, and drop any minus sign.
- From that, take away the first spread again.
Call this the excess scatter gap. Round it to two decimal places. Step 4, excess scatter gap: -0.11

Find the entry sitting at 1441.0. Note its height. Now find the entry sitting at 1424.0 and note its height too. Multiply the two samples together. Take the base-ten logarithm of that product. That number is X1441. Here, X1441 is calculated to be 1.87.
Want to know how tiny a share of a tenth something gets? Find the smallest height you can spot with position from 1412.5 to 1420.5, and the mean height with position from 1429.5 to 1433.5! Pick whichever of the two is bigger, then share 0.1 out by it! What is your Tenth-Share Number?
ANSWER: 0.0089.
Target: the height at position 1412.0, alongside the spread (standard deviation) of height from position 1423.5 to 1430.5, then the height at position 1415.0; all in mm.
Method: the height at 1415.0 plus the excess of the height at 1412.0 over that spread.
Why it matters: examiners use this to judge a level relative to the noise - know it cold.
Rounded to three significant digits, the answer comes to 22.0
